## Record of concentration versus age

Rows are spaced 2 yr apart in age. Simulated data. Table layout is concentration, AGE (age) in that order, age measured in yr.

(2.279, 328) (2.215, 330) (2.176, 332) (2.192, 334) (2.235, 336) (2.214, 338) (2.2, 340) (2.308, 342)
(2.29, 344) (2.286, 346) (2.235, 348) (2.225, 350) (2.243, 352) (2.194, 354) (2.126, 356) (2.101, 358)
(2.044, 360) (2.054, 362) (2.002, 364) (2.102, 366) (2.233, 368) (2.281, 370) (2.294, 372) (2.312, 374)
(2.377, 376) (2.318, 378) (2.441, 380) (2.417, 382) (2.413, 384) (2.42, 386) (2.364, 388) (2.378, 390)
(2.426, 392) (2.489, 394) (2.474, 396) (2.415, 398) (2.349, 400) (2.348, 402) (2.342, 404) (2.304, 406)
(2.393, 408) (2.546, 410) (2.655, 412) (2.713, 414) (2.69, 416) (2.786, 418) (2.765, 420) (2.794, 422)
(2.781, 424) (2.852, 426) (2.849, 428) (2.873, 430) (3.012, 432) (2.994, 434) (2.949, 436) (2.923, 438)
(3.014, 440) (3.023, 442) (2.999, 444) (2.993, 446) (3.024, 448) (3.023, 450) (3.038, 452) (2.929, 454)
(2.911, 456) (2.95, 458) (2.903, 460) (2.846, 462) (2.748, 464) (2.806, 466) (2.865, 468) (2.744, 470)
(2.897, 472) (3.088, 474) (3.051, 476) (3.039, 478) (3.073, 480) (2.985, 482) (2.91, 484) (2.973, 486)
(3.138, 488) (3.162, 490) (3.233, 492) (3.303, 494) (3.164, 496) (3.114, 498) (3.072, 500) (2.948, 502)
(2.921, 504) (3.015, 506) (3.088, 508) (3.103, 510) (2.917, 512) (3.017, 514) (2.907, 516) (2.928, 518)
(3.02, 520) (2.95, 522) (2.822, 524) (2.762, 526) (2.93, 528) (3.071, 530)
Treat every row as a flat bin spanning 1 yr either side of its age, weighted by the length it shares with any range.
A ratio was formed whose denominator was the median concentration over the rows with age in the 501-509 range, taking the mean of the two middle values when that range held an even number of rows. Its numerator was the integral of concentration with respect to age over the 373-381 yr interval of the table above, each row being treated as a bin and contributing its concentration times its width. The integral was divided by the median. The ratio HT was 6.3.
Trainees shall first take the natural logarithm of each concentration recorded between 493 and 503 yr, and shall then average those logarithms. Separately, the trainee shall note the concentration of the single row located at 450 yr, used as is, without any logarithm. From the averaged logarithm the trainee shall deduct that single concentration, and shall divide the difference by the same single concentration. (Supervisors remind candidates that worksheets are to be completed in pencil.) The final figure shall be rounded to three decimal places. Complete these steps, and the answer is -0.624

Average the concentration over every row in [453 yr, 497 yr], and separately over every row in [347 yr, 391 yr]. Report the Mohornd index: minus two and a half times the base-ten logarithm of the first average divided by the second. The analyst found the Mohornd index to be -0.31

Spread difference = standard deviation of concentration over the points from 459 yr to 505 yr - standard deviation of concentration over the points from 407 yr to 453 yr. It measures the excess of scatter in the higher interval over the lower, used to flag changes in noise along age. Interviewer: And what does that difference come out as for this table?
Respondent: -0.022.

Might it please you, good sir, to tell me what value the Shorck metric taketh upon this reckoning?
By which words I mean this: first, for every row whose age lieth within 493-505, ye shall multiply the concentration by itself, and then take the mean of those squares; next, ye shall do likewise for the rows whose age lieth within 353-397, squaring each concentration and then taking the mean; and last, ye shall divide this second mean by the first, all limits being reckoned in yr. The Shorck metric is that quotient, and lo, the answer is 0.55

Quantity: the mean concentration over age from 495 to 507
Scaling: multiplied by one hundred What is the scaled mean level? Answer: 304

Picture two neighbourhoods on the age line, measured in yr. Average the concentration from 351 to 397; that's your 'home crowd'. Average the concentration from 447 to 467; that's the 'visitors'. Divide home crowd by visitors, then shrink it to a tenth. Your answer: 0.078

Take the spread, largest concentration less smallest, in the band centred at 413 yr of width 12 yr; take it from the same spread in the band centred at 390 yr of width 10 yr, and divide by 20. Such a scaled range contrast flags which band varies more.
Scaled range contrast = -0.013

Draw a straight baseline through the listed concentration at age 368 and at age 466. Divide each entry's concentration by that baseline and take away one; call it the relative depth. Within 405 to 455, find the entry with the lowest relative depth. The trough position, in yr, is 406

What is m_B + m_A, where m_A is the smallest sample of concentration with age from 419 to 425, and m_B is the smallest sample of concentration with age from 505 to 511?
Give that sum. 5.8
